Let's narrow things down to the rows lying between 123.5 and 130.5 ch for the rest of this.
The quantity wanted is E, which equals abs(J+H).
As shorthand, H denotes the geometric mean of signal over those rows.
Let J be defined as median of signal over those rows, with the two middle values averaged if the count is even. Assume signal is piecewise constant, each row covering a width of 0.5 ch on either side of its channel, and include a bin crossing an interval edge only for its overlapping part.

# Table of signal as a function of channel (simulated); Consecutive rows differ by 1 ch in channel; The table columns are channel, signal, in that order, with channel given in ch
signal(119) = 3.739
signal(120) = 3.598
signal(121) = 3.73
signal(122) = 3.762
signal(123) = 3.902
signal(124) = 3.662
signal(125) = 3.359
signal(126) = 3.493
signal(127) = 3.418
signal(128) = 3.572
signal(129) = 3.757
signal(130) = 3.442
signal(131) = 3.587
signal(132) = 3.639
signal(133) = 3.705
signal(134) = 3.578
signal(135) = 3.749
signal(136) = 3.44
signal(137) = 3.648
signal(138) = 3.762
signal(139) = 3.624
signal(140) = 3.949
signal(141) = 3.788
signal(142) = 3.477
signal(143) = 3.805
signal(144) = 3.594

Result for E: 7.02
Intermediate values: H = 3.53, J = 3.49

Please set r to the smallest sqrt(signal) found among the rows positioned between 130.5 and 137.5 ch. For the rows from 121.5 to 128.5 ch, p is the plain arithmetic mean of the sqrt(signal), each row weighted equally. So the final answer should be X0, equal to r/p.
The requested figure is 0.978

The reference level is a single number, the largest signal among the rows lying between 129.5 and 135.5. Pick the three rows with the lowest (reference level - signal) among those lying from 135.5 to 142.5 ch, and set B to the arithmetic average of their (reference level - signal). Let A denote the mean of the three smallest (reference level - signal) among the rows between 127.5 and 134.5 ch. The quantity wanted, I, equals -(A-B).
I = -0.13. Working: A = 0.05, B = -0.08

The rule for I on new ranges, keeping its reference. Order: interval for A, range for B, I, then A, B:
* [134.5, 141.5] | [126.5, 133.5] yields 0.13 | -0.08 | 0.05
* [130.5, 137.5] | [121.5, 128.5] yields -0.07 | 0.05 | -0.03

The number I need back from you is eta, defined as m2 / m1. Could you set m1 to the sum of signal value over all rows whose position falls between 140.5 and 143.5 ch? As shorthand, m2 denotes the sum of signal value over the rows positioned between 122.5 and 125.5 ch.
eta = 0.99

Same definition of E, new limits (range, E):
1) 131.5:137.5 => 7.27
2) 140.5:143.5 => 7.47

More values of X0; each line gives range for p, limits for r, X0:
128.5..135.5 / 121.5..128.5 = 0.961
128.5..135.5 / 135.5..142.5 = 0.973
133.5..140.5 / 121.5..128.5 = 0.956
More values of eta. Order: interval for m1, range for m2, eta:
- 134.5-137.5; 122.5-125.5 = 1.01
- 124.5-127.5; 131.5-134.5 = 1.06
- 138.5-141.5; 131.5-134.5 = 0.96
